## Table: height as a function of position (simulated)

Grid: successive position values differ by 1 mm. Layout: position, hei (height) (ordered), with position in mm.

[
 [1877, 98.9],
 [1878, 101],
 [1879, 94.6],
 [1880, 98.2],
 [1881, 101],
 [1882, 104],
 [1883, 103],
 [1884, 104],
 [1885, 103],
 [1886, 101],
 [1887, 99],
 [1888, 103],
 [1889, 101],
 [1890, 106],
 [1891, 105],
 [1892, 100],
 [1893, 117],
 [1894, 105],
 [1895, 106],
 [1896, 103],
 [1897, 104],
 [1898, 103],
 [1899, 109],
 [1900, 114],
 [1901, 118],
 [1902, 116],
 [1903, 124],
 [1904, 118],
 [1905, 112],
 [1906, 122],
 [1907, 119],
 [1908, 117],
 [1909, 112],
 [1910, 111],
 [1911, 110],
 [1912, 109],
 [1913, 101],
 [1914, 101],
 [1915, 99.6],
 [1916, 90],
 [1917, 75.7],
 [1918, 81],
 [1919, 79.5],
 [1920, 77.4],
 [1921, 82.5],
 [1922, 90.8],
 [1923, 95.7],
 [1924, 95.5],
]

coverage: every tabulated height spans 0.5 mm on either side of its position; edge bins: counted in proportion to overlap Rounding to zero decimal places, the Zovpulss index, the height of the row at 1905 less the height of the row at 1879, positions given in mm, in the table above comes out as 17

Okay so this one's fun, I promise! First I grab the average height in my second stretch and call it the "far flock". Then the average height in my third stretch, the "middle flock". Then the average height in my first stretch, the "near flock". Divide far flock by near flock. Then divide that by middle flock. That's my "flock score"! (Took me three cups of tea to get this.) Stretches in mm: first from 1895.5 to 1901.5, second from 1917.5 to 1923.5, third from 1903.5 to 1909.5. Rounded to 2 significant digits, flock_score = 0.0067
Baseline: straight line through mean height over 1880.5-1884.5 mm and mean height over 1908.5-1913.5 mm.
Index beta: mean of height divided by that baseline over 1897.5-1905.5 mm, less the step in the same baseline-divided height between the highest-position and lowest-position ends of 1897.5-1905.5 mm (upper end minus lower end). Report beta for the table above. 1.00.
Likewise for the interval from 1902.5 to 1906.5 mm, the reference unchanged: 1.13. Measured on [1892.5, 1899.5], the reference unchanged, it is 1.10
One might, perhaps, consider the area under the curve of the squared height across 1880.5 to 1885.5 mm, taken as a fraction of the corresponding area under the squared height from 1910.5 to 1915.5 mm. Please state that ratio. 1.0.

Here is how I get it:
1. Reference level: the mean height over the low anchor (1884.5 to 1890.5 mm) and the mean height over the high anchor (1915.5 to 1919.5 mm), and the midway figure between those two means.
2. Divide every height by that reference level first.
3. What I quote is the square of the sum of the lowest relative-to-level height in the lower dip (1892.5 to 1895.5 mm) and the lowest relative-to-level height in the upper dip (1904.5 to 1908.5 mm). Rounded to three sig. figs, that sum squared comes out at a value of 5.58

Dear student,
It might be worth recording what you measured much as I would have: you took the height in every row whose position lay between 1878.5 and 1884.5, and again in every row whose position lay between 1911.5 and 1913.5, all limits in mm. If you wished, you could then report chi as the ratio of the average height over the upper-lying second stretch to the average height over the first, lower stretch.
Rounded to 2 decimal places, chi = 1.04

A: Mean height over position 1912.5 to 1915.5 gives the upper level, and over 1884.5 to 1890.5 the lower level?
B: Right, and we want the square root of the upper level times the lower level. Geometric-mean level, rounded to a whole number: 101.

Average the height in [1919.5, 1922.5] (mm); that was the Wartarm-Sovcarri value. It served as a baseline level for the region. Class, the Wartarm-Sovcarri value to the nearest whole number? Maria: 84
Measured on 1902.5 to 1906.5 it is 119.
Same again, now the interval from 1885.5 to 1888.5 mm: 101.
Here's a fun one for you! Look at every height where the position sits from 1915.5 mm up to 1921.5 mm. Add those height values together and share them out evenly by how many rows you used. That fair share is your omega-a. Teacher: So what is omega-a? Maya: 81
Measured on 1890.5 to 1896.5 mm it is 106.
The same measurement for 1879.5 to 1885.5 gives 102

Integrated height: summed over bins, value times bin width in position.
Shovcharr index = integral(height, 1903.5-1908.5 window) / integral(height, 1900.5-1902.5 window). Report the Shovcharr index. 2.5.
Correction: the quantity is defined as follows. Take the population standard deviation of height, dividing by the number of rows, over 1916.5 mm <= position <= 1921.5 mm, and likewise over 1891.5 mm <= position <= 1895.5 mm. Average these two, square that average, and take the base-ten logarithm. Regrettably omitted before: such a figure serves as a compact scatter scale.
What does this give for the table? 1.27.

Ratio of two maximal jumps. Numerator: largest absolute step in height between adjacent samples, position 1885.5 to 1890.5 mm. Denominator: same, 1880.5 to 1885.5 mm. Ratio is 1.7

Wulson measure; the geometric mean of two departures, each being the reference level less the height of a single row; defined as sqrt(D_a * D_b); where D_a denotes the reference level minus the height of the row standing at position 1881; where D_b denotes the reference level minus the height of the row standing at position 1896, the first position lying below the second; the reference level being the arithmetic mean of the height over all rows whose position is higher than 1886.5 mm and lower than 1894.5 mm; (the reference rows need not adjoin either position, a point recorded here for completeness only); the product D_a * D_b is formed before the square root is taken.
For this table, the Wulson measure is 2.3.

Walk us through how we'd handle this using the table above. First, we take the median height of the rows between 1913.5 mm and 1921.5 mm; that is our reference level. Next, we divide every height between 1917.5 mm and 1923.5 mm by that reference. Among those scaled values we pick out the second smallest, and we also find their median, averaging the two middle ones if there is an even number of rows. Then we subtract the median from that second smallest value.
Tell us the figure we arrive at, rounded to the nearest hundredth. -0.03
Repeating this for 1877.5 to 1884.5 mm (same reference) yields -0.03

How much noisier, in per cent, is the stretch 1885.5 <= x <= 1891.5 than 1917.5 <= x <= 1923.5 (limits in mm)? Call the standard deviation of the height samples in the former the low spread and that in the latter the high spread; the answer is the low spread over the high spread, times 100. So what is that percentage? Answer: 37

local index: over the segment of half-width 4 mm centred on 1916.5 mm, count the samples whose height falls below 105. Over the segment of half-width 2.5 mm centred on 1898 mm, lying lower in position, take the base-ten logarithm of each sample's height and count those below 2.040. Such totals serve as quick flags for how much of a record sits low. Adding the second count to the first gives 12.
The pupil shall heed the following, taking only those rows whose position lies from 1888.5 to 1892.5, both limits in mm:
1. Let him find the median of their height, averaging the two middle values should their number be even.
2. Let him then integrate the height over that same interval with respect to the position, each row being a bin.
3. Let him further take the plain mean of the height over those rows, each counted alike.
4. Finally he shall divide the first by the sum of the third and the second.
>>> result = 0.200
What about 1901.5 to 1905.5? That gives 0.199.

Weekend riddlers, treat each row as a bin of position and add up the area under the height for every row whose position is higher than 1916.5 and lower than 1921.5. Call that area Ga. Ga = 396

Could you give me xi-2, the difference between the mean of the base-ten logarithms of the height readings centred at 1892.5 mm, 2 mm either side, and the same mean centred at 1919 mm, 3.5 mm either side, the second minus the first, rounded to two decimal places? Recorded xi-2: -0.11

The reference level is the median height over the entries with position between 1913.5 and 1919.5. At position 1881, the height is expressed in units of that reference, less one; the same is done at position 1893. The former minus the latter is -0.19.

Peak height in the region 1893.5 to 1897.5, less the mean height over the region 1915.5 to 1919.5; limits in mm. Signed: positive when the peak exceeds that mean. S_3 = 24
